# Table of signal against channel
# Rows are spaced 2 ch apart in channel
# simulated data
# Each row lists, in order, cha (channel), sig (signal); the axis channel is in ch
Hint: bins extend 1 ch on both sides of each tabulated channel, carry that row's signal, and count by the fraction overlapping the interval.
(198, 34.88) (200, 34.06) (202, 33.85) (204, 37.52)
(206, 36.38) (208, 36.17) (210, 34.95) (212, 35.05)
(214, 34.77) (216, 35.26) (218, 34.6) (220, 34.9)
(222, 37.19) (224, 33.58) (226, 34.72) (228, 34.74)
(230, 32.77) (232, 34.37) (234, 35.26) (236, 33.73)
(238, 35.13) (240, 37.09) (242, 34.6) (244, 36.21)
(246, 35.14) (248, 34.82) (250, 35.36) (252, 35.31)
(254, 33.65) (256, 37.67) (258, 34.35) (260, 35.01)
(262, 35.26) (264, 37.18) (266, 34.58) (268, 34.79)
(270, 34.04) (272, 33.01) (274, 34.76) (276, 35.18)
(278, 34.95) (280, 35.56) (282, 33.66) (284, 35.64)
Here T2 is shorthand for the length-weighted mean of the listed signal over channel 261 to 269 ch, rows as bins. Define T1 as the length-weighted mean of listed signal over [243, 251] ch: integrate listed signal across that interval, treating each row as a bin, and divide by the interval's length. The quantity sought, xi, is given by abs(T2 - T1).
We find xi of 0.1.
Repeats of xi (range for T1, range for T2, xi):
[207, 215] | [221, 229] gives 0.2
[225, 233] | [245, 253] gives 1.0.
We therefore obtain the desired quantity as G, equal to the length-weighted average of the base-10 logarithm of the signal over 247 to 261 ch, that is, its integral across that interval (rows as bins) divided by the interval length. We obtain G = 1.55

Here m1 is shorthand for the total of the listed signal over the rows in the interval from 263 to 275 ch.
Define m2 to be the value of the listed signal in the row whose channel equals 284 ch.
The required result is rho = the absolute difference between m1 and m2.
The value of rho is 173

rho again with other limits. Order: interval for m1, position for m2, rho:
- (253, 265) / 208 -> 177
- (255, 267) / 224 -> 180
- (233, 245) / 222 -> 175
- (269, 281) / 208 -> 171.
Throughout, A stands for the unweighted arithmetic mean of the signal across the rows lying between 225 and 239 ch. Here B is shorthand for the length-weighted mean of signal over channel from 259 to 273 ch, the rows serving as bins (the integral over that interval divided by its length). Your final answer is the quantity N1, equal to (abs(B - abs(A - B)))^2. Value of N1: 1183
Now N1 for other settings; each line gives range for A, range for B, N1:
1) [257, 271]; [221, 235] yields 1176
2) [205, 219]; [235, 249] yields 1238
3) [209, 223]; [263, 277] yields 1179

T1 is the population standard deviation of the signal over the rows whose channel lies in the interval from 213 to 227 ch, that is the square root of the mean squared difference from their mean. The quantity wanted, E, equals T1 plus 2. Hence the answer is 3.01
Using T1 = 1.01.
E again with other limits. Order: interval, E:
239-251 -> 2.86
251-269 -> 3.23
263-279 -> 3.10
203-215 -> 2.98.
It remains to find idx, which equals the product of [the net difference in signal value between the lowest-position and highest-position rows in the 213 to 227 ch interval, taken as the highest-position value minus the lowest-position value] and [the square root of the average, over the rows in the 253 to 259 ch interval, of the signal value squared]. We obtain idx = -2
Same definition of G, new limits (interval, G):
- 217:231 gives 1.54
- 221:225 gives 1.55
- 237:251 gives 1.55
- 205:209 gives 1.56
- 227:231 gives 1.53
